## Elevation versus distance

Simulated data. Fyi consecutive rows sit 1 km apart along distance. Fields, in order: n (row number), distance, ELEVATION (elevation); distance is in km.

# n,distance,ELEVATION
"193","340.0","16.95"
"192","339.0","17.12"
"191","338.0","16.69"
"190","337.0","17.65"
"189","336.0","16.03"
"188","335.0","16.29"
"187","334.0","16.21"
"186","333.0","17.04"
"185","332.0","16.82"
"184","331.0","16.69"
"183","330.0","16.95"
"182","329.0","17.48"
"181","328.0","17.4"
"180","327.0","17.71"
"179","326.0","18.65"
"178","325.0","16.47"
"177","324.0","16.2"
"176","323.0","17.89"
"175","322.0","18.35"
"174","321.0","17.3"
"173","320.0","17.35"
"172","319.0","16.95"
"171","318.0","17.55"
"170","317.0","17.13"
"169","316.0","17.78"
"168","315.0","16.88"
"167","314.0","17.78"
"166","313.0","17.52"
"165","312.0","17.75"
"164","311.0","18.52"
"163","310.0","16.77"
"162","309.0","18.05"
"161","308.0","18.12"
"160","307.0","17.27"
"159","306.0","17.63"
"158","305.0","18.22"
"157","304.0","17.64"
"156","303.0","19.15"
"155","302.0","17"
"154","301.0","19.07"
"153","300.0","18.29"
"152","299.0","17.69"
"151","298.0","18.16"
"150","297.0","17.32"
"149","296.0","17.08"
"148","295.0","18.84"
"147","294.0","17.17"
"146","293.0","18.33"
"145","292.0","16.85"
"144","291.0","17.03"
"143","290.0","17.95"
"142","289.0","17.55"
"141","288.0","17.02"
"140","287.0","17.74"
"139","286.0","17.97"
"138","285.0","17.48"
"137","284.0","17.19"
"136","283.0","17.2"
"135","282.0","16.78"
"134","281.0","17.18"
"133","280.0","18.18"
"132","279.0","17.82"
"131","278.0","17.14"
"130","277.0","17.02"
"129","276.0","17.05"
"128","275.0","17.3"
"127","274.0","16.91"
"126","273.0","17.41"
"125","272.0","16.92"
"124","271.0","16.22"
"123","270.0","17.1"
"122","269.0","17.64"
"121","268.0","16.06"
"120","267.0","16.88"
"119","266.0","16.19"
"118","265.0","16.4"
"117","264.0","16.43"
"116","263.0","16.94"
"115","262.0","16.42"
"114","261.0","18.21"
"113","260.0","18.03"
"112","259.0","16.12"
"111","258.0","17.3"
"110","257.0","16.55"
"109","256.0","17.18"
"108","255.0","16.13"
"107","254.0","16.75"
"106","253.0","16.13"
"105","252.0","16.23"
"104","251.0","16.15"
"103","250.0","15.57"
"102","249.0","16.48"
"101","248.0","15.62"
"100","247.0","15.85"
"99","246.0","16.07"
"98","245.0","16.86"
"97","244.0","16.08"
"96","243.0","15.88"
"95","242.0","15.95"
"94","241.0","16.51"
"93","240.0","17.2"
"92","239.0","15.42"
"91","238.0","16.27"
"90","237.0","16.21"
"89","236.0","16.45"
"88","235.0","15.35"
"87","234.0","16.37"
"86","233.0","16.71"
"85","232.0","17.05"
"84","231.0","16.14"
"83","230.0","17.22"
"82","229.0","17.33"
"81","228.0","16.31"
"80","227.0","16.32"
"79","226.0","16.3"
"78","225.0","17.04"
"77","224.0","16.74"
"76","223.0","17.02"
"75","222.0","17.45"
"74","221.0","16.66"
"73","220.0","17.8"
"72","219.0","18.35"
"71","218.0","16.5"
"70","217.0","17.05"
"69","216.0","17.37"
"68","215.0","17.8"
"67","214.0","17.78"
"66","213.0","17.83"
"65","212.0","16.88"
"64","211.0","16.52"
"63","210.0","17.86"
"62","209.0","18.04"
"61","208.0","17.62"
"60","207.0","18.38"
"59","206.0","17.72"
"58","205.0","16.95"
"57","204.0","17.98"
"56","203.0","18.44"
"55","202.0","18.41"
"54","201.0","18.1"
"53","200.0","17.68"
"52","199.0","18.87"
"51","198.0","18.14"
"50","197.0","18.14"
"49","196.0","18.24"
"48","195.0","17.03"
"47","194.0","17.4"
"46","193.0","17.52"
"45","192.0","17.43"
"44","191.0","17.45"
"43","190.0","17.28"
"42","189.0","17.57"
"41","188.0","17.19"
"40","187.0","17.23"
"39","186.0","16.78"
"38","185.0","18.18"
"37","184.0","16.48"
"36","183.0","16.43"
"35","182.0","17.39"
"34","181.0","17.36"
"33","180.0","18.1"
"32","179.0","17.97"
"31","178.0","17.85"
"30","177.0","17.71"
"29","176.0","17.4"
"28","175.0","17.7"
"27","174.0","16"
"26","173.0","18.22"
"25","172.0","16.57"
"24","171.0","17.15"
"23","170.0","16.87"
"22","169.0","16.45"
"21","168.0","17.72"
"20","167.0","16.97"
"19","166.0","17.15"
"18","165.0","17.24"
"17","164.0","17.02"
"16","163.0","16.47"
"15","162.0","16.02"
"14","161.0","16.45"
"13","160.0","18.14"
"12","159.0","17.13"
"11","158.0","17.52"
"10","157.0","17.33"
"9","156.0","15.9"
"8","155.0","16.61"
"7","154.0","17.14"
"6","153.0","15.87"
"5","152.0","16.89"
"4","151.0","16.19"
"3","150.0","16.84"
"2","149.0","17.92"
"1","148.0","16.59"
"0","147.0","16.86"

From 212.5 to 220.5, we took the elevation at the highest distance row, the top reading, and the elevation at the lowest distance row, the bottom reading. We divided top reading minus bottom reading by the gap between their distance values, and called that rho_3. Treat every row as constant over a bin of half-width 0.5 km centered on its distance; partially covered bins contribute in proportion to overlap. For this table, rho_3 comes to 0.00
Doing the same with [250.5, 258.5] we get 0.16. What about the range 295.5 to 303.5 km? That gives 0.30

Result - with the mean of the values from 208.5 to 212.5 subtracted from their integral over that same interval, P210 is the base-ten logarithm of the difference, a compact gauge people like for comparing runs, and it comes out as 1.716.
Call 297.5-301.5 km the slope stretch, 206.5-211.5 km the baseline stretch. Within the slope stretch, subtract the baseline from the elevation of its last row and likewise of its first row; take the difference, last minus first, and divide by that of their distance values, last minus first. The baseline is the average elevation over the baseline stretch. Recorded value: 0.3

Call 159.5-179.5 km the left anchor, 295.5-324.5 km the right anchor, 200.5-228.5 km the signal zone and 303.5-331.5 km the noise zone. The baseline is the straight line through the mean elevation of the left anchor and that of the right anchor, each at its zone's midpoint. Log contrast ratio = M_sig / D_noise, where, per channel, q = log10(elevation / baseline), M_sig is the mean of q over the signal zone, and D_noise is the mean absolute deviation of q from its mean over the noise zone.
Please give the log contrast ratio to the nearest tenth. 0.1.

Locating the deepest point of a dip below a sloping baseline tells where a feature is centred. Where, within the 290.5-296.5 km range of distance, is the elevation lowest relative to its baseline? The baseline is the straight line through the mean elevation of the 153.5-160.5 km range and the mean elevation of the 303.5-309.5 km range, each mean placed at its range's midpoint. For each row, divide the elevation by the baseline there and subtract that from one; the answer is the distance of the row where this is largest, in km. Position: 292.0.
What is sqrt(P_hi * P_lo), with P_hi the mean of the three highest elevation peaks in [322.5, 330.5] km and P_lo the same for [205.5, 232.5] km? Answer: 18.2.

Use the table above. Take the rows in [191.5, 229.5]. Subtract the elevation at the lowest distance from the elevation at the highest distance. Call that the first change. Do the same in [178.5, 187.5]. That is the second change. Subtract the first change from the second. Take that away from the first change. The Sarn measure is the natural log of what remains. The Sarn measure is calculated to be -0.62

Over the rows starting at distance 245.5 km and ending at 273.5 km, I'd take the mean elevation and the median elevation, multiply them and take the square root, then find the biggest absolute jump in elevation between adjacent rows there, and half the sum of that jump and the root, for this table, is 9.21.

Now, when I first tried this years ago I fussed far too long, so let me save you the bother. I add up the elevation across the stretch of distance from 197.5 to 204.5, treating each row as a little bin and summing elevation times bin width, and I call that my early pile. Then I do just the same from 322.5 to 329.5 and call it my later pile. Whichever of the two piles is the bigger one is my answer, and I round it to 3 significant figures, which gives 128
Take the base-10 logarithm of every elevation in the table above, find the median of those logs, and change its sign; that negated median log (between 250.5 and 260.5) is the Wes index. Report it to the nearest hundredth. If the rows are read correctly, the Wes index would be -1.21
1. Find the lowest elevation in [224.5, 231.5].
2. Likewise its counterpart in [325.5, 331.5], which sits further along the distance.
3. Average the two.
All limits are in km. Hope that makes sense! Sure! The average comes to 16.4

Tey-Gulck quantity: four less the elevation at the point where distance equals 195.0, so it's -13.0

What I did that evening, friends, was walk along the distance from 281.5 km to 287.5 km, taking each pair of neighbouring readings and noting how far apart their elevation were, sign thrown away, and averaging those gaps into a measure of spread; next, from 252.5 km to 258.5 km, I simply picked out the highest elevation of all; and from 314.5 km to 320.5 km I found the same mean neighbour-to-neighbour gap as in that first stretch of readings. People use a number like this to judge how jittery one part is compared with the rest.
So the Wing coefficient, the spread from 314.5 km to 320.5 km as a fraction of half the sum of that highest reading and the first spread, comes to 0.068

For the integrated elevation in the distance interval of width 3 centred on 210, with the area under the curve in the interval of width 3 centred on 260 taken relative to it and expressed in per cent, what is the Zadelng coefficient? 100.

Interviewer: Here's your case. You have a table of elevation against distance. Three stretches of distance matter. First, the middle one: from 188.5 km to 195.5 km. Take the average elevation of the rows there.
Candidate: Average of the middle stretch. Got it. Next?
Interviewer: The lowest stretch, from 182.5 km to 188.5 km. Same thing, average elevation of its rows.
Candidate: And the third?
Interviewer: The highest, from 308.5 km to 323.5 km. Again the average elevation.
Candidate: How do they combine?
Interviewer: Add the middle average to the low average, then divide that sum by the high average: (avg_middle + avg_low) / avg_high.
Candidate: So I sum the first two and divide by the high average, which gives 1.96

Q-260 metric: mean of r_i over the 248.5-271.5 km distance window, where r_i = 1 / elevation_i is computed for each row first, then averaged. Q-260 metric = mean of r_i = 0.0601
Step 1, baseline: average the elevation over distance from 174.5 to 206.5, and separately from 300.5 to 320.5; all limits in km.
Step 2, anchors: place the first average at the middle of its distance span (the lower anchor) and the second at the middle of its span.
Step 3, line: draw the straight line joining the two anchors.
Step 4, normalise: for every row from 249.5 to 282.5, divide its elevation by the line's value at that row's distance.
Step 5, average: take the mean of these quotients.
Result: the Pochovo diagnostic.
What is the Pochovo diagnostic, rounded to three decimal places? 0.954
